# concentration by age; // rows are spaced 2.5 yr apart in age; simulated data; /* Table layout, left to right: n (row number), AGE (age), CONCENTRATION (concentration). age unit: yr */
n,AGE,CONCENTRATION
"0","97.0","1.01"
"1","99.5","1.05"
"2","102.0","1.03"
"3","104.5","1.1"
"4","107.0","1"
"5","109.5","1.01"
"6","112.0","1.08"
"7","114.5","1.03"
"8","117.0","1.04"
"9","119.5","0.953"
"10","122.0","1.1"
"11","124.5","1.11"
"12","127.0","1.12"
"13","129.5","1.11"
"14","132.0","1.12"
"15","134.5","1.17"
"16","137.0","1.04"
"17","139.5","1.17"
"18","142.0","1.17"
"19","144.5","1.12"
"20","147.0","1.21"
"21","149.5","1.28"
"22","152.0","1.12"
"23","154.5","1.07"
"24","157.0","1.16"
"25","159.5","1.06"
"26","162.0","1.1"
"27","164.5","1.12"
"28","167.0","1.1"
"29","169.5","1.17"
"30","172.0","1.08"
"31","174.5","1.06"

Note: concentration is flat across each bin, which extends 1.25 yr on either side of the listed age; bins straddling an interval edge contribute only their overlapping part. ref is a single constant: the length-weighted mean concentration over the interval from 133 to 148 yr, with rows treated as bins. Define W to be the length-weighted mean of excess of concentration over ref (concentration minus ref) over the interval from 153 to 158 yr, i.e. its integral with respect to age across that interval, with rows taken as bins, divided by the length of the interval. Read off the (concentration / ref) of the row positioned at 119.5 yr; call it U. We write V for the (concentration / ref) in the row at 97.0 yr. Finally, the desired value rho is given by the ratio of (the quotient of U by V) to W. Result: -29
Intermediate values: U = 0.83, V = 0.88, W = -0.03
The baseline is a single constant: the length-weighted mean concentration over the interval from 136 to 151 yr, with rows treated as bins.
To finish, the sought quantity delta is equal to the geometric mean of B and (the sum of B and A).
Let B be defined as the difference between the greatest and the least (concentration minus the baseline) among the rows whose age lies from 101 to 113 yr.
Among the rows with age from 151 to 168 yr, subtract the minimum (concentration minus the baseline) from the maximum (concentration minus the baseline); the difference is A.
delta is 0.141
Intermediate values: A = 0.10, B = 0.100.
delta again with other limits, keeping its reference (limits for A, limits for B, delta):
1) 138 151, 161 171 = 0.127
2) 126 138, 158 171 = 0.162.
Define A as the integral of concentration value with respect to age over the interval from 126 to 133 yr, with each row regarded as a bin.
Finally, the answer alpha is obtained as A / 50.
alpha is 0.156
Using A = 7.8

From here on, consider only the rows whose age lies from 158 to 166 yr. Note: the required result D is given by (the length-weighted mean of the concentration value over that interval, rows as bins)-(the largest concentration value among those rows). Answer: -0.024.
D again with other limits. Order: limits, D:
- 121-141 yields -0.052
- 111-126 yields -0.057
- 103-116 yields -0.056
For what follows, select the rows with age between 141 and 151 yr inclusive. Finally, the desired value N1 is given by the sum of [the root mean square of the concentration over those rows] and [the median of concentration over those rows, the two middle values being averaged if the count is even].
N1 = 2.39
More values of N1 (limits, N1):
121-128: 2.22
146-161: 2.29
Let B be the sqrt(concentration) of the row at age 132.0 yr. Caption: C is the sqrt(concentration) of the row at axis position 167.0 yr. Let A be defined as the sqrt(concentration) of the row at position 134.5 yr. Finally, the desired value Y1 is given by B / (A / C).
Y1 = 1.03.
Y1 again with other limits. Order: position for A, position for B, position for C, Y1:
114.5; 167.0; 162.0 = 1.08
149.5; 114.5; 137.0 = 0.91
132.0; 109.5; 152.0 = 1.00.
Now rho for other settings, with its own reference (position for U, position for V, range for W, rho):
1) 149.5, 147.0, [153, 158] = -33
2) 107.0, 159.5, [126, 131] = -31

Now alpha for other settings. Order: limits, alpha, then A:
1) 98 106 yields 0.169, 8.5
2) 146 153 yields 0.169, 8.4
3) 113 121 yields 0.162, 8.1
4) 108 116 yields 0.166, 8.3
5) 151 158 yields 0.156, 7.8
